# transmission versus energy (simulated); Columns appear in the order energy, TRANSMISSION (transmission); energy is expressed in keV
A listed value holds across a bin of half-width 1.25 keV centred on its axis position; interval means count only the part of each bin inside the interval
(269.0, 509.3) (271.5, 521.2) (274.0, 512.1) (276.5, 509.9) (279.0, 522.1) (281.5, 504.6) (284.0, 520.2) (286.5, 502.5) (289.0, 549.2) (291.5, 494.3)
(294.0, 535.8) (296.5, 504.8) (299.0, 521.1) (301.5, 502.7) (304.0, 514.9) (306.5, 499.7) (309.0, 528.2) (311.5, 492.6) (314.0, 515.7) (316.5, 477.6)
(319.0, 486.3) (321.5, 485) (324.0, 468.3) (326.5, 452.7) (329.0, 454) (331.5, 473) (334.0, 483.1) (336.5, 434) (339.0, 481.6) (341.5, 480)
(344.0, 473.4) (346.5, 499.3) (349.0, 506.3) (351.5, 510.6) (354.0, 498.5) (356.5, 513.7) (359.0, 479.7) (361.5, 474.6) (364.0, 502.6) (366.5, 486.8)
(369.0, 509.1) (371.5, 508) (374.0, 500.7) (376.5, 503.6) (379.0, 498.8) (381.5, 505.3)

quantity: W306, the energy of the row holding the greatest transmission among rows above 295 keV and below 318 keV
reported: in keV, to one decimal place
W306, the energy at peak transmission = 309.0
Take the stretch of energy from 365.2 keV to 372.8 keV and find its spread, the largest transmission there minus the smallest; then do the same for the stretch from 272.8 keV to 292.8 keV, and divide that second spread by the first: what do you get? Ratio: 2.5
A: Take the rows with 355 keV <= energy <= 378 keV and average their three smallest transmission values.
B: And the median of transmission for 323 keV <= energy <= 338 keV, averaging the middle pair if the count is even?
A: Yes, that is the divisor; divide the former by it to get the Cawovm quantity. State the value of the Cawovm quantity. 1.04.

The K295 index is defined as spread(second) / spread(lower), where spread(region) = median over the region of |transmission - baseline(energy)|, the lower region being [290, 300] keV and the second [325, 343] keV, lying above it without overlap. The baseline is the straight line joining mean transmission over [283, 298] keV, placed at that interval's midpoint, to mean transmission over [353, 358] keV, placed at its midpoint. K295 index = 2.4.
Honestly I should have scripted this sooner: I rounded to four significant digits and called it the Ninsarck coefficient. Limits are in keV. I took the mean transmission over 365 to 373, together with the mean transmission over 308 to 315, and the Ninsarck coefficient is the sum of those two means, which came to 1013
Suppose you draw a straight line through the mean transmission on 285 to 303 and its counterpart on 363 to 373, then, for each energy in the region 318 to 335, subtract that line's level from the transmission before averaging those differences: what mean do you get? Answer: -38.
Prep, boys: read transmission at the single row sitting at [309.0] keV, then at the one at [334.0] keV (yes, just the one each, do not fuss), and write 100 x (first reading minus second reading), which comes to 4510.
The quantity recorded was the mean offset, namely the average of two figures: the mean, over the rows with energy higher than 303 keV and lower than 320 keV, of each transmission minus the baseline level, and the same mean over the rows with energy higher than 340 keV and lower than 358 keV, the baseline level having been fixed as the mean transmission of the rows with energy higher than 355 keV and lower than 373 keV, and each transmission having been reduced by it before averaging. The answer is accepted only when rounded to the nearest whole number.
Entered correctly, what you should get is 3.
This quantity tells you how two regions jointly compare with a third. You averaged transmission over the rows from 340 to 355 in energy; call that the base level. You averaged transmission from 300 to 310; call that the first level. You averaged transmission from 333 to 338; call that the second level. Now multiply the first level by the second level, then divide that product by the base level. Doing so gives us 474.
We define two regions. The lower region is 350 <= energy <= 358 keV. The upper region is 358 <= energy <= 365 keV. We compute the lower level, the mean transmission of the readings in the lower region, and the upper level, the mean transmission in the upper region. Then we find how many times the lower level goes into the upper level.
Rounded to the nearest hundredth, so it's 0.96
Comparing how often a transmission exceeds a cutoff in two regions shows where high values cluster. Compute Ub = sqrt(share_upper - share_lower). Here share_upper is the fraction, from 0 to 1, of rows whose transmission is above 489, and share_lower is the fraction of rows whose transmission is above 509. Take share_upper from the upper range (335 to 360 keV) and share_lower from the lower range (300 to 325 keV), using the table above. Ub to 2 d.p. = 0.45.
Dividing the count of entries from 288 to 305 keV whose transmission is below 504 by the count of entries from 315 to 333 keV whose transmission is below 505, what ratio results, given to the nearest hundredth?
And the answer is 0.29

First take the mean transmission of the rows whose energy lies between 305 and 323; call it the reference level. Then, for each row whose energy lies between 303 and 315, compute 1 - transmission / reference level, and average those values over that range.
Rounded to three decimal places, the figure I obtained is -0.025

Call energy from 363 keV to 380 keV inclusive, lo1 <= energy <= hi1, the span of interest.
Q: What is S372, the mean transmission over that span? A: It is 501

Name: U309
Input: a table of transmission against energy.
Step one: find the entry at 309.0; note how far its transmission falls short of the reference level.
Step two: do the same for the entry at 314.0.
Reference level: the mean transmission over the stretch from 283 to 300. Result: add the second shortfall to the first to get -7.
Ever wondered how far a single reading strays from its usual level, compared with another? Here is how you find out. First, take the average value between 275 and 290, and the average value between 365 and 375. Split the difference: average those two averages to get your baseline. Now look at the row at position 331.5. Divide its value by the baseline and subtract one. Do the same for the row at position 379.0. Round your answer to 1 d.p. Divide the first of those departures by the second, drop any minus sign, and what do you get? 3.4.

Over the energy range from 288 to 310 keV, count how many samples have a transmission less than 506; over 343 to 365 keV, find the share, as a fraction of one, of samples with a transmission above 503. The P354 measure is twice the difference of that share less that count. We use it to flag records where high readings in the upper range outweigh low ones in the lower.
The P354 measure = -7.3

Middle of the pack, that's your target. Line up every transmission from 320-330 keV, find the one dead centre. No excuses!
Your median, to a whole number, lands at 461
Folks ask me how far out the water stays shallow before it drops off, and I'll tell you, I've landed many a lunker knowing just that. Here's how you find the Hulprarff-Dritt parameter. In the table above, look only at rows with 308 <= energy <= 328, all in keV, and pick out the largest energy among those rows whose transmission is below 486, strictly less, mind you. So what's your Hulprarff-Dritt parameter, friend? 326.5 keV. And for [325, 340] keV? 339.0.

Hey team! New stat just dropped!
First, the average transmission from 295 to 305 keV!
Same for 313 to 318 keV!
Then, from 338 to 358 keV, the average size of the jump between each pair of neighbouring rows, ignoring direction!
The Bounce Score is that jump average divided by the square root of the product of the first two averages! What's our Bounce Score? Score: 0.02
